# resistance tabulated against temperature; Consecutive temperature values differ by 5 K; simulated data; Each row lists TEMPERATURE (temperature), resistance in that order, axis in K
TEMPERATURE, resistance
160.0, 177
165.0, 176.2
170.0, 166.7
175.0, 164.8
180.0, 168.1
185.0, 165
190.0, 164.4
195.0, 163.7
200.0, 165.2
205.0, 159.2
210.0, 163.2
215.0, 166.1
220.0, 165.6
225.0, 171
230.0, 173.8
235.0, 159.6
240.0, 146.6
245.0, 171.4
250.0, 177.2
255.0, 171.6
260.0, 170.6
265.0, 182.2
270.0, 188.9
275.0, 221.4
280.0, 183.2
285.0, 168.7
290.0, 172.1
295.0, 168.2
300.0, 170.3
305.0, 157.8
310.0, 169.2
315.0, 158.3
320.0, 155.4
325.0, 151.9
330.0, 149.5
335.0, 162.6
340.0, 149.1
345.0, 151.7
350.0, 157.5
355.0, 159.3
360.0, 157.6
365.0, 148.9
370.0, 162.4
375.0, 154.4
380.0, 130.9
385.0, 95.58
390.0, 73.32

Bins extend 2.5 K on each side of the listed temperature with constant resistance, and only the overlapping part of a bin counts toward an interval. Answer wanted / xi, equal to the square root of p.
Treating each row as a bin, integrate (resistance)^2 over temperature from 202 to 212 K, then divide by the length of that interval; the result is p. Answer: 161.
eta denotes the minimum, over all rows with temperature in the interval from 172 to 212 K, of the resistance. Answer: 159.2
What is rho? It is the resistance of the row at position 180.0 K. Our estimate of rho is 168.1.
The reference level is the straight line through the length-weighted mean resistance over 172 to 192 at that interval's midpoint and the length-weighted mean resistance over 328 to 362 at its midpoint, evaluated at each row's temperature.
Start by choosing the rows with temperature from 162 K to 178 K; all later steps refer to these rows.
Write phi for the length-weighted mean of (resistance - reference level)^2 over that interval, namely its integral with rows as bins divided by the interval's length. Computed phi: 32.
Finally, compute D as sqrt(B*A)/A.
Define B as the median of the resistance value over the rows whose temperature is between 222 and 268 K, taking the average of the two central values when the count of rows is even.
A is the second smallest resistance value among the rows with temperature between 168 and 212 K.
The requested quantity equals 1.02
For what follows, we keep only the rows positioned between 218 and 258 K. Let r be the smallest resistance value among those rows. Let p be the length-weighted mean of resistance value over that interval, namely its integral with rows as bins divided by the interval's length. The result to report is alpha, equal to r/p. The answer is 0.877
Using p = 167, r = 146.6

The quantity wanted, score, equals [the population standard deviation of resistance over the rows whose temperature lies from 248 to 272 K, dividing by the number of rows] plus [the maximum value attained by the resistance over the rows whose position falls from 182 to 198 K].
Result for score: 172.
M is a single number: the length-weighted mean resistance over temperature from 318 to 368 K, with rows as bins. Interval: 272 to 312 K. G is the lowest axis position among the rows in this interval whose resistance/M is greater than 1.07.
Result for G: 275.0 K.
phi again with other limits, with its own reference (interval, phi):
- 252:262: 112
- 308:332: 39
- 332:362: 23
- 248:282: 889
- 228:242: 119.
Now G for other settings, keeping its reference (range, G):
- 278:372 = 280.0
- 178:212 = 180.0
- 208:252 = 215.0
